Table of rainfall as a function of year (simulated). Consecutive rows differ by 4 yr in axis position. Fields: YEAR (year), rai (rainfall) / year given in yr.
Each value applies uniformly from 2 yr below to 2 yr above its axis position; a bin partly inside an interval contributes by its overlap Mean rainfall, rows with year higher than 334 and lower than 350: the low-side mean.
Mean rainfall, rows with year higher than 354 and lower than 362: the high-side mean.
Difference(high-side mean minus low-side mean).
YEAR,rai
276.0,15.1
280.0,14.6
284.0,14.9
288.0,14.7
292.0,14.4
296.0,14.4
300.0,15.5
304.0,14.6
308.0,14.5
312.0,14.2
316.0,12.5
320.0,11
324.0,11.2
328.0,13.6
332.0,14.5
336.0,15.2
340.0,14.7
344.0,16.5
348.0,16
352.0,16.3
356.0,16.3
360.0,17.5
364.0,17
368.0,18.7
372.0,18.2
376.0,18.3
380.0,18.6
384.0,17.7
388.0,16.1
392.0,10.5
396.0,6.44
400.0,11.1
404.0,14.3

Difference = 1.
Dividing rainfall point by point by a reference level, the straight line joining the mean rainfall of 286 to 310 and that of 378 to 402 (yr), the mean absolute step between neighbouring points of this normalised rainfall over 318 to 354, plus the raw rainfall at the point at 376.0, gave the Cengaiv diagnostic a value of 18.4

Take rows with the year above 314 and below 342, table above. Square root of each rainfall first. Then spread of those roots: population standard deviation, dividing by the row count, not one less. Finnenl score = 0.22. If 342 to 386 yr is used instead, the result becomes 0.11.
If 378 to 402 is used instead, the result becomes 0.63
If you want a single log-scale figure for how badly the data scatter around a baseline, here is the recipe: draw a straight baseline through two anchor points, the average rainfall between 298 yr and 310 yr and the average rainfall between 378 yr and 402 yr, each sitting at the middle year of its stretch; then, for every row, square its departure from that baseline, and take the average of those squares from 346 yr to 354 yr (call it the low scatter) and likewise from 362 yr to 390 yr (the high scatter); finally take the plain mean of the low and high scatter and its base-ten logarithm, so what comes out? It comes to 1.05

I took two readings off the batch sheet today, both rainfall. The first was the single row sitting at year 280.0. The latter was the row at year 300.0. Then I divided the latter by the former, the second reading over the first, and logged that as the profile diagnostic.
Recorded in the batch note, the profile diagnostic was 1.06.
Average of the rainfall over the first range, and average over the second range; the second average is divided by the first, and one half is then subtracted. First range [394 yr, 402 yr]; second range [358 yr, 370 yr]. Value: 1.5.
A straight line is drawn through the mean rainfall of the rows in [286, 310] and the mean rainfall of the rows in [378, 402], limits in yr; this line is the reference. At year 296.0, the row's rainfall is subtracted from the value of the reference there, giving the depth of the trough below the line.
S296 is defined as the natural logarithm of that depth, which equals -1.2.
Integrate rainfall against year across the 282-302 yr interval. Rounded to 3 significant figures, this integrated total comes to 296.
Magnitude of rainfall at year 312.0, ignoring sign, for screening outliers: 14.2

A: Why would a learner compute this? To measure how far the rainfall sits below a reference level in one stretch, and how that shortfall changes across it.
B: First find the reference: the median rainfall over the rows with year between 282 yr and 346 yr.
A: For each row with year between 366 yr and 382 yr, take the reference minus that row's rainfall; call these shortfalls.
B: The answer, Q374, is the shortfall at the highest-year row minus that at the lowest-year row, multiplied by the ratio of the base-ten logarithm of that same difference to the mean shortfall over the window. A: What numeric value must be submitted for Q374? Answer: 0.0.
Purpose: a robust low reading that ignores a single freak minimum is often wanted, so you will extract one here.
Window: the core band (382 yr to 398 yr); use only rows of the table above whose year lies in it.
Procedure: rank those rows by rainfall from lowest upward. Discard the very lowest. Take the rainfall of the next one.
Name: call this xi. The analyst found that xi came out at 10.5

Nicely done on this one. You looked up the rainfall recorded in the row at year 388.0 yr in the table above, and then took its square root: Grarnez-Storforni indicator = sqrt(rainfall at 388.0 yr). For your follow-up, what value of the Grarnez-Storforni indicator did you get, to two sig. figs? 4.0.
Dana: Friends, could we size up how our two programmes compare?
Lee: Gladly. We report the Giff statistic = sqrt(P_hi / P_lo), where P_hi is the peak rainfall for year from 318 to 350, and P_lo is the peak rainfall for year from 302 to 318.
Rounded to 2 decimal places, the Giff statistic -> 1.06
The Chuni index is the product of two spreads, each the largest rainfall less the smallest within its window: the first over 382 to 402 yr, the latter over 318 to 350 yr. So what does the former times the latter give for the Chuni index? 61.9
